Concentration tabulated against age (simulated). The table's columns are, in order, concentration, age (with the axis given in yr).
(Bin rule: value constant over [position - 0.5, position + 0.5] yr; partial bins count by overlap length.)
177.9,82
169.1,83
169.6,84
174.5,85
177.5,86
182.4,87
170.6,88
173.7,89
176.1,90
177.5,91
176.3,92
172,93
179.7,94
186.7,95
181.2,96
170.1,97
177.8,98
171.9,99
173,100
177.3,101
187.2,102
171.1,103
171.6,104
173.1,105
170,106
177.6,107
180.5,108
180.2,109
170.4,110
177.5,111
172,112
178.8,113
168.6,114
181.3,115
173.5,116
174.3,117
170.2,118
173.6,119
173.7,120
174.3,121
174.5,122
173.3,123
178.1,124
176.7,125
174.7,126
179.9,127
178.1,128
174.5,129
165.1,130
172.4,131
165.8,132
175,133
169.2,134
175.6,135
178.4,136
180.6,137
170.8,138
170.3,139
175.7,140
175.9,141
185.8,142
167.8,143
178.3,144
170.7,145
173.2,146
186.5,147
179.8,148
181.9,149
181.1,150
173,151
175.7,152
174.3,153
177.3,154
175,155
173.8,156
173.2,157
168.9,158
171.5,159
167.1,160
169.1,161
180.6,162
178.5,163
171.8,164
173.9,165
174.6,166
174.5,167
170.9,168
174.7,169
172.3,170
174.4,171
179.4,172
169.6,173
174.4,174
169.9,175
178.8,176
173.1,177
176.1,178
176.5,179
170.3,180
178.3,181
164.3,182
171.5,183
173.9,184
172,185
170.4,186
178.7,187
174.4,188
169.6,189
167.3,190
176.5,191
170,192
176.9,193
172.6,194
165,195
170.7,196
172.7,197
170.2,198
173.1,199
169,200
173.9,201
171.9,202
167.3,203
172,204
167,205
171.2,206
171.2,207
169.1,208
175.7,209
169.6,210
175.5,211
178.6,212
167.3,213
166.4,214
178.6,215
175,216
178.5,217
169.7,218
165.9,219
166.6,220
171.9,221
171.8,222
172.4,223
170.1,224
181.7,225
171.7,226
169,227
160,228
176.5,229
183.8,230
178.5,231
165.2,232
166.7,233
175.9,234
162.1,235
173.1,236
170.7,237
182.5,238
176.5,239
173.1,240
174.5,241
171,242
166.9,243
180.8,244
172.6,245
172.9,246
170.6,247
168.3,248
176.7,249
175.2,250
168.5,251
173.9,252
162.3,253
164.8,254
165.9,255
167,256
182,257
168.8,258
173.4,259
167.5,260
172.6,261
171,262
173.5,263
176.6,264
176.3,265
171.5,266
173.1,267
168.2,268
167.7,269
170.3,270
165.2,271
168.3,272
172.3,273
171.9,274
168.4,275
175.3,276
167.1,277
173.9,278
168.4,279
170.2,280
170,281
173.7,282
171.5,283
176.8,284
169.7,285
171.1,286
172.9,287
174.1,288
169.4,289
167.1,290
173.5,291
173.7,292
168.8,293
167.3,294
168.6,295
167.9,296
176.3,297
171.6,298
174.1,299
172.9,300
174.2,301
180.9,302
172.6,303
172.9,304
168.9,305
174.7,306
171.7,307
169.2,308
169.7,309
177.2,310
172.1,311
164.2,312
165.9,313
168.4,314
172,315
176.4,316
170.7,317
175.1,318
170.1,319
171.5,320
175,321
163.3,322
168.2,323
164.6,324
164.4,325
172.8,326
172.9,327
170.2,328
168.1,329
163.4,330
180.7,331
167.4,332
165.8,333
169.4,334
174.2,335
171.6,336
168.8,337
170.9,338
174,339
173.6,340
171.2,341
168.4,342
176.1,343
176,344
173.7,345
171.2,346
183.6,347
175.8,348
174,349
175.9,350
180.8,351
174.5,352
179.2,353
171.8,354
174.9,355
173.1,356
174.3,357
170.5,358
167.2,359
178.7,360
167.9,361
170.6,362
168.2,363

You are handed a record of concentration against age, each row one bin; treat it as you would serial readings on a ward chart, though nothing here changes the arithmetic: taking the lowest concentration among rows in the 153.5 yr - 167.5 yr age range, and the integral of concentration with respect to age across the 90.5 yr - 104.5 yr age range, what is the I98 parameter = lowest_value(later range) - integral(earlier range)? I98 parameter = -2306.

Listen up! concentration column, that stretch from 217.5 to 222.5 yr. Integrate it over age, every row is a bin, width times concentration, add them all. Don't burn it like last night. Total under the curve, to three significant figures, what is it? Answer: 846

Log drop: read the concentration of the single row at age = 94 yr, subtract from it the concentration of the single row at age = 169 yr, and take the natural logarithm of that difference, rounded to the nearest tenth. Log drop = 1.6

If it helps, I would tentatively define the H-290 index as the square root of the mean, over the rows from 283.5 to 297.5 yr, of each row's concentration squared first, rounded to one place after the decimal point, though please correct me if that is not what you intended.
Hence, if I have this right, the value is 171.3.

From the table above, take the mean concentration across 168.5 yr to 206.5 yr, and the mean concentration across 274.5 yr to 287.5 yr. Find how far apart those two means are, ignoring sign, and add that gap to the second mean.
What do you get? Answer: 172.4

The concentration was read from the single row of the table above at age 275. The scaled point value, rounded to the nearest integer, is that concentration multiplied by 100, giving 16840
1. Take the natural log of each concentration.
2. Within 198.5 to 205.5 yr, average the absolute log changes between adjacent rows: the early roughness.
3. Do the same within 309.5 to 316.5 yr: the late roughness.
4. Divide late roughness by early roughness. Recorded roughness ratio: 1.0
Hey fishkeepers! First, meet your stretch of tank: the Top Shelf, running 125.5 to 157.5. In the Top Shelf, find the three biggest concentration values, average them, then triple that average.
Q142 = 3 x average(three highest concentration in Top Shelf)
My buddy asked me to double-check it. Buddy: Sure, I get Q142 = 554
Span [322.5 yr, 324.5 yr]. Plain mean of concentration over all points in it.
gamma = 166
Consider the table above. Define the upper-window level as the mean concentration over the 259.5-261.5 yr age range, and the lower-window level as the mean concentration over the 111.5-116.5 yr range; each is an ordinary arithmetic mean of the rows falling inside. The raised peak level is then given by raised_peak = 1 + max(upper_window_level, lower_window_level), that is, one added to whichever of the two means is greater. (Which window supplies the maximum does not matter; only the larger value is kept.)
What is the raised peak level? 176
